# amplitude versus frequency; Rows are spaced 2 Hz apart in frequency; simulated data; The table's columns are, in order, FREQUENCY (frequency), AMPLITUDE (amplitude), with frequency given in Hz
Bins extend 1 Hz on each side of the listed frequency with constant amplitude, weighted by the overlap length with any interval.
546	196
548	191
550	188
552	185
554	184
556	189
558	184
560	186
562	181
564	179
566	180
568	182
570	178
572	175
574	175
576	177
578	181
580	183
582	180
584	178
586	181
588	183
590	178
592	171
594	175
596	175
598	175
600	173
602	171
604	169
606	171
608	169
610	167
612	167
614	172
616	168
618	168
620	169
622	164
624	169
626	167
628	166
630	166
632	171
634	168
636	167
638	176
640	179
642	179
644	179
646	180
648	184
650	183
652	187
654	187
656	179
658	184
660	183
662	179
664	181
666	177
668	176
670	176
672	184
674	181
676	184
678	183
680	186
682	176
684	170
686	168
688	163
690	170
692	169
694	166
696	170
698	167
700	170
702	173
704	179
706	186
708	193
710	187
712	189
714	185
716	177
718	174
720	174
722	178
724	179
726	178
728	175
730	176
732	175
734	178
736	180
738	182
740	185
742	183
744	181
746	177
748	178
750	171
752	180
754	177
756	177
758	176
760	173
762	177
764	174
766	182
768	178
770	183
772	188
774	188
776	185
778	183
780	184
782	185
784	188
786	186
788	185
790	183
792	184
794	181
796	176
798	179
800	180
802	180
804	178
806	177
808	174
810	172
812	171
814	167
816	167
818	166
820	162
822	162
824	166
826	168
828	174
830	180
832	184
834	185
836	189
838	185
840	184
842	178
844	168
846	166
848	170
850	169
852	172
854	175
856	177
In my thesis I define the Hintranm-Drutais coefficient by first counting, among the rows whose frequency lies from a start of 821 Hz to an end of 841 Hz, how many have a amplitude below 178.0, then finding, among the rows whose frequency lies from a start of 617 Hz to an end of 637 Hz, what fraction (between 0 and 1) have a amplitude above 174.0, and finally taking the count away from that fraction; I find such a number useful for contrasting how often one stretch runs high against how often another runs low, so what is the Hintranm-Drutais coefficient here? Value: -4.0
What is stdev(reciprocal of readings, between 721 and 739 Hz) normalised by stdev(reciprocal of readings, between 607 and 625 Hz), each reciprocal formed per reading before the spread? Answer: 0.96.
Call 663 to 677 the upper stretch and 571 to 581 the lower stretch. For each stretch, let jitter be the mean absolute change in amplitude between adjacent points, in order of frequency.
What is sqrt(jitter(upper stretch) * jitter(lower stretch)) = 2.5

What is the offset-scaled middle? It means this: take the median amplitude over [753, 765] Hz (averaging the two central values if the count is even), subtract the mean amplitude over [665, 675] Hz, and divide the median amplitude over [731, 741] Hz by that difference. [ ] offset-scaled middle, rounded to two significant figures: -78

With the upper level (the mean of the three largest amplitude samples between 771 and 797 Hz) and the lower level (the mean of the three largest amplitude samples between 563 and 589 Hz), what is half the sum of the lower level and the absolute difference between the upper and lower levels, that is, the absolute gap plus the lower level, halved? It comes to 94.0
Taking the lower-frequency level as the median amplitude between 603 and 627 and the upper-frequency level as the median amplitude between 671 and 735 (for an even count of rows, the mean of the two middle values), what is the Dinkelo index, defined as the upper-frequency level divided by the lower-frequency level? 1.05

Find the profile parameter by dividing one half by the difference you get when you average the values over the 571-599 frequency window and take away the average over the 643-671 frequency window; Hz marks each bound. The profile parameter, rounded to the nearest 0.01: -0.15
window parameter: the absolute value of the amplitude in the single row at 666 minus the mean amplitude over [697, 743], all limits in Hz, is 2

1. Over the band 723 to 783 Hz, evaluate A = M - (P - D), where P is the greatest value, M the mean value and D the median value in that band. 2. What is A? 170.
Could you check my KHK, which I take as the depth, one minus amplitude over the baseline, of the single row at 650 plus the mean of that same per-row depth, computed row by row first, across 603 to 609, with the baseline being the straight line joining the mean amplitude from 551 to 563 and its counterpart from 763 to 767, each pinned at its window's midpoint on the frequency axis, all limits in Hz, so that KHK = 0.067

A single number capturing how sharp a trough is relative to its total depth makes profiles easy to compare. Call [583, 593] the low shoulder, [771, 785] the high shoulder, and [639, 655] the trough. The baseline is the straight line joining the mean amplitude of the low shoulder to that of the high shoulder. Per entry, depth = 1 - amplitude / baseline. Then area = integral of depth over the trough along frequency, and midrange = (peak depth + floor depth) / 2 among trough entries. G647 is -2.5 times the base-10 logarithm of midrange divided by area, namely 2.6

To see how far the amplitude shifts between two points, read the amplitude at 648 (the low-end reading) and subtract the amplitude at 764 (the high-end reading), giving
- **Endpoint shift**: 10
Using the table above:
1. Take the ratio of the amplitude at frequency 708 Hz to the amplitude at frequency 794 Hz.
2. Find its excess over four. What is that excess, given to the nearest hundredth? -2.93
